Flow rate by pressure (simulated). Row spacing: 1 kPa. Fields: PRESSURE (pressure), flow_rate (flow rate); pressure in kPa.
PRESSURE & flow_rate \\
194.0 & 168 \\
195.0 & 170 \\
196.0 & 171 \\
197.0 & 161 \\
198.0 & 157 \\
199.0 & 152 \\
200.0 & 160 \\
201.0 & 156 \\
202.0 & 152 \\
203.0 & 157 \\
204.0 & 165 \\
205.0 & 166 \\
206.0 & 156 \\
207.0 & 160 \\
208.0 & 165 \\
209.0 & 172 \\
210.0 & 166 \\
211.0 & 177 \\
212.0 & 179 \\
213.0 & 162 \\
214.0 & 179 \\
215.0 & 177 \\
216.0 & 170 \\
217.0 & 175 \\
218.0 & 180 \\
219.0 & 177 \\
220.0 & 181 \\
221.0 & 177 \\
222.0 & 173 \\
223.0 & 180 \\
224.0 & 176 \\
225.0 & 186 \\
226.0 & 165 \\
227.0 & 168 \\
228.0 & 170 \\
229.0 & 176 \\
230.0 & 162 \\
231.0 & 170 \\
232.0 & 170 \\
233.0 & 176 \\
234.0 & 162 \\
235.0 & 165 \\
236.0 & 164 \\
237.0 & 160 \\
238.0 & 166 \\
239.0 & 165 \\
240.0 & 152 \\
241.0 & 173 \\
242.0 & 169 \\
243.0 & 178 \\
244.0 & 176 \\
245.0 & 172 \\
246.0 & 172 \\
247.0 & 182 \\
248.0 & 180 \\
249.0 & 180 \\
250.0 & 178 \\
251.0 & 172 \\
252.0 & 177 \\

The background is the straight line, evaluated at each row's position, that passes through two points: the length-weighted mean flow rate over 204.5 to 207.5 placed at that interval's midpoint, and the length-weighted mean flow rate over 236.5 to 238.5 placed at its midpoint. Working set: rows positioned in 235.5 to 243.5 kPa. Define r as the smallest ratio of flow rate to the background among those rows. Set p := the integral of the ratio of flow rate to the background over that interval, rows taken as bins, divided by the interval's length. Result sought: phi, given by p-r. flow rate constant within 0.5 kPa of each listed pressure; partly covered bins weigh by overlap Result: 0.09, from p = 1.02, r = 0.93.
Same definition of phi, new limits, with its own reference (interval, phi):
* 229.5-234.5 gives 0.04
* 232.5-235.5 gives 0.03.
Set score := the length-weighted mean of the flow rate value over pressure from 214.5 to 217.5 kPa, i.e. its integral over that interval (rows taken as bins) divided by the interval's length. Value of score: 174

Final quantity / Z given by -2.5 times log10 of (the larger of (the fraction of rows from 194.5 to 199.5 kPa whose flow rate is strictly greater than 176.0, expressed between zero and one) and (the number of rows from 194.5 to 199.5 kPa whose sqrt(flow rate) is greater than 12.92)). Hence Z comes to -0.8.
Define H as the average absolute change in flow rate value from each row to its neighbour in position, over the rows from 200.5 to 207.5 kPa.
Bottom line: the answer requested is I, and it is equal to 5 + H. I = 10.3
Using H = 5.3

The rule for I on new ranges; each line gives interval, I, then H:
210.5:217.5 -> 13.3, 8.3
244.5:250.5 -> 7.8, 2.8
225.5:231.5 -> 11.6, 6.6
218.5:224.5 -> 9.6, 4.6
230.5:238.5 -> 9.9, 4.9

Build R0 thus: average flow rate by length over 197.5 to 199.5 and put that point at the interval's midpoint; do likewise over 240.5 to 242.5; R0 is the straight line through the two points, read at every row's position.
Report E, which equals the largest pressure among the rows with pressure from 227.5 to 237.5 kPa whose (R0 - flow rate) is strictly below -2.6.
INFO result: 233.0 kPa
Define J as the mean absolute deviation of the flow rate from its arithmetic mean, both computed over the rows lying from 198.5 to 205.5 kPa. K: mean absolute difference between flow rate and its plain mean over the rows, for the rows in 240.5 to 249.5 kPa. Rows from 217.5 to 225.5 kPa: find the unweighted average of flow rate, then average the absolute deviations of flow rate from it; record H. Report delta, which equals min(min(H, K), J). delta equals 3.0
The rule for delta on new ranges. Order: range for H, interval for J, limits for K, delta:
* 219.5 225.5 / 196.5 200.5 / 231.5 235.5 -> 3.0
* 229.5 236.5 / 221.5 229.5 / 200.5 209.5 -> 4.3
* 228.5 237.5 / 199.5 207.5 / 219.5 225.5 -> 3.5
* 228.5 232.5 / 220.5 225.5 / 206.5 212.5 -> 3.7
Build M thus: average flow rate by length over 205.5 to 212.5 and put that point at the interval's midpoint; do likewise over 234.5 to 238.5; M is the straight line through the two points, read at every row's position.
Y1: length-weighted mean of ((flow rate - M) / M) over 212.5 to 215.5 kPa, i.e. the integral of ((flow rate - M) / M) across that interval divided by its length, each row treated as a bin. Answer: 0.03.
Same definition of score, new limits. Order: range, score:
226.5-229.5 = 171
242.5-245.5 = 175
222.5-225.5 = 181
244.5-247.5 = 175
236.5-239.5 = 164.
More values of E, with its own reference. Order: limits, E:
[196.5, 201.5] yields 200.0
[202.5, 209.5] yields 209.0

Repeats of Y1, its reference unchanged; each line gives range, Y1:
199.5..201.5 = -0.07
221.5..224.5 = 0.06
